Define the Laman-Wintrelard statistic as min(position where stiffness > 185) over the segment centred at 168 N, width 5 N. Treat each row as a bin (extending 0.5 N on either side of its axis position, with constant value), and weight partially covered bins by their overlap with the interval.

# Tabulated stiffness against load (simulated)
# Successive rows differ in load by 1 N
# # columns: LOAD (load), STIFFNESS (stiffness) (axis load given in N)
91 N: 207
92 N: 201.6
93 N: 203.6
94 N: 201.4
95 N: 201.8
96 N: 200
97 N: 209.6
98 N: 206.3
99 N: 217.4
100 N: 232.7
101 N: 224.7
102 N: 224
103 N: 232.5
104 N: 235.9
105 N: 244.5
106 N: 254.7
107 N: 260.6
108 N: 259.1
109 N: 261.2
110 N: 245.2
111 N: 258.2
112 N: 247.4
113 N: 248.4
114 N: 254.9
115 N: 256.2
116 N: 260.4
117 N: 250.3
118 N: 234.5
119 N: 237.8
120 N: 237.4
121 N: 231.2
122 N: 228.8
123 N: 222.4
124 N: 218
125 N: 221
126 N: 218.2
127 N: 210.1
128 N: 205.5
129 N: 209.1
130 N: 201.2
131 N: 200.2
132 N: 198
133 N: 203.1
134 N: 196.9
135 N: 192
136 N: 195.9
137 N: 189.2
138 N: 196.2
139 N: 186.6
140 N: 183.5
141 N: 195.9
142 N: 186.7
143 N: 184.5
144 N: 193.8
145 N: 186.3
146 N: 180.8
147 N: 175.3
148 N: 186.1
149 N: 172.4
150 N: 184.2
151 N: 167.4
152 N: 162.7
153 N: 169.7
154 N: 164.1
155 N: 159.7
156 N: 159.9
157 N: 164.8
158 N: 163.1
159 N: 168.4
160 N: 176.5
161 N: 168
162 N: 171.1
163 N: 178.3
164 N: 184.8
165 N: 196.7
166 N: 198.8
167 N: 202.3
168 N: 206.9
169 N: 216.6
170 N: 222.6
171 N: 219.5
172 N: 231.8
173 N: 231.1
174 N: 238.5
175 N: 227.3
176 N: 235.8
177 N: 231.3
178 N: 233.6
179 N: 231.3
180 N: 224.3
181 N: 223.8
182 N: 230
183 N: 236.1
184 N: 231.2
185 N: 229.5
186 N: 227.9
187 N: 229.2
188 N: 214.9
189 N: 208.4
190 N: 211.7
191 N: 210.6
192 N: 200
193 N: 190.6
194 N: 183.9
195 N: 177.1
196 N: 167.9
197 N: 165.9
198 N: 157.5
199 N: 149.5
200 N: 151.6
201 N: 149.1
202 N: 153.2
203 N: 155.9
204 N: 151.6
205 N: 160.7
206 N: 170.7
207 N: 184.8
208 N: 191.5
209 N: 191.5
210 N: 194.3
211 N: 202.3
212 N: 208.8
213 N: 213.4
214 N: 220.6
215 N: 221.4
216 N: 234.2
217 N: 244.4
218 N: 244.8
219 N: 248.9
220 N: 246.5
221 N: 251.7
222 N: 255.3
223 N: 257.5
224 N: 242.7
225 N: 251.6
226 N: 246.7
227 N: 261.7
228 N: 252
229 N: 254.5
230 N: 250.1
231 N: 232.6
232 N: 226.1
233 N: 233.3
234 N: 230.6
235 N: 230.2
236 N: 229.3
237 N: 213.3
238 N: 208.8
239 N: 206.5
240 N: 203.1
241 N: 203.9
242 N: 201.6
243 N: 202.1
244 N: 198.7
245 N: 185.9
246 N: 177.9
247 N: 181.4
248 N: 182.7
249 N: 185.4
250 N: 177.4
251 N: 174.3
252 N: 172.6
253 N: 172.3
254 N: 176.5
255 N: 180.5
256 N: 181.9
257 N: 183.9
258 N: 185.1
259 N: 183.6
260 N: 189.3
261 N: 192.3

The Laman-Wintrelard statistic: 166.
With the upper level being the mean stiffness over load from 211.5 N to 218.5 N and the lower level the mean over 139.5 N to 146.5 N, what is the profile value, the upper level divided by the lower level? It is 1.21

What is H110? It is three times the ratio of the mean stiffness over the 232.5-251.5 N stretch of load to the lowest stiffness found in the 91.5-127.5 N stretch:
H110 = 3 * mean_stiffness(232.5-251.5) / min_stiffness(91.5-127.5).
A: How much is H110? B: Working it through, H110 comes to 3.0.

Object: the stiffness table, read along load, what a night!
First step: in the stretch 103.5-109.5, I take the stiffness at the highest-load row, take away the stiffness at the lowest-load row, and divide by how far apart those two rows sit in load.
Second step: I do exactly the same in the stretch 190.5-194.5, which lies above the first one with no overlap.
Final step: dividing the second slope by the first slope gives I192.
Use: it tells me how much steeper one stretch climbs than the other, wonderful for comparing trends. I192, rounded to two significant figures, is -1.8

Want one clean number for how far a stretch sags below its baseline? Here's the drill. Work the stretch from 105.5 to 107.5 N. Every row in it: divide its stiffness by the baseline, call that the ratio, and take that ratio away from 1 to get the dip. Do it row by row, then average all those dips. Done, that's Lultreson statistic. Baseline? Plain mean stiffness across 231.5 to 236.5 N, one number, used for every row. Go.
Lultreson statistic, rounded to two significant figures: -0.12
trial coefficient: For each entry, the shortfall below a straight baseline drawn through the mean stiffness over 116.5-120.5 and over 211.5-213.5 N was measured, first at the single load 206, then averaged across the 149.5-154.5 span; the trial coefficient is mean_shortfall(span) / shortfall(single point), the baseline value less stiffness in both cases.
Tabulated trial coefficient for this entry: 1.4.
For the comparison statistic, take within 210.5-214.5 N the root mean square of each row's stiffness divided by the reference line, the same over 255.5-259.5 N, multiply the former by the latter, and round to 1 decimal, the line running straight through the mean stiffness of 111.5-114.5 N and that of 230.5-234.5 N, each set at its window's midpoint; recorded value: 0.7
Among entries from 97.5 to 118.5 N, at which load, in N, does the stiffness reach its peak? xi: 109 N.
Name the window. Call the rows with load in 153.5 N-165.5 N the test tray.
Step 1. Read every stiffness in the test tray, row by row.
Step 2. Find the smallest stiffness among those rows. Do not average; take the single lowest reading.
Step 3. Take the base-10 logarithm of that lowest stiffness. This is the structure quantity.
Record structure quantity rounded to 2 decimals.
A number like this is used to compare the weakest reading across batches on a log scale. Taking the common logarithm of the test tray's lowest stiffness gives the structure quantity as 2.20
